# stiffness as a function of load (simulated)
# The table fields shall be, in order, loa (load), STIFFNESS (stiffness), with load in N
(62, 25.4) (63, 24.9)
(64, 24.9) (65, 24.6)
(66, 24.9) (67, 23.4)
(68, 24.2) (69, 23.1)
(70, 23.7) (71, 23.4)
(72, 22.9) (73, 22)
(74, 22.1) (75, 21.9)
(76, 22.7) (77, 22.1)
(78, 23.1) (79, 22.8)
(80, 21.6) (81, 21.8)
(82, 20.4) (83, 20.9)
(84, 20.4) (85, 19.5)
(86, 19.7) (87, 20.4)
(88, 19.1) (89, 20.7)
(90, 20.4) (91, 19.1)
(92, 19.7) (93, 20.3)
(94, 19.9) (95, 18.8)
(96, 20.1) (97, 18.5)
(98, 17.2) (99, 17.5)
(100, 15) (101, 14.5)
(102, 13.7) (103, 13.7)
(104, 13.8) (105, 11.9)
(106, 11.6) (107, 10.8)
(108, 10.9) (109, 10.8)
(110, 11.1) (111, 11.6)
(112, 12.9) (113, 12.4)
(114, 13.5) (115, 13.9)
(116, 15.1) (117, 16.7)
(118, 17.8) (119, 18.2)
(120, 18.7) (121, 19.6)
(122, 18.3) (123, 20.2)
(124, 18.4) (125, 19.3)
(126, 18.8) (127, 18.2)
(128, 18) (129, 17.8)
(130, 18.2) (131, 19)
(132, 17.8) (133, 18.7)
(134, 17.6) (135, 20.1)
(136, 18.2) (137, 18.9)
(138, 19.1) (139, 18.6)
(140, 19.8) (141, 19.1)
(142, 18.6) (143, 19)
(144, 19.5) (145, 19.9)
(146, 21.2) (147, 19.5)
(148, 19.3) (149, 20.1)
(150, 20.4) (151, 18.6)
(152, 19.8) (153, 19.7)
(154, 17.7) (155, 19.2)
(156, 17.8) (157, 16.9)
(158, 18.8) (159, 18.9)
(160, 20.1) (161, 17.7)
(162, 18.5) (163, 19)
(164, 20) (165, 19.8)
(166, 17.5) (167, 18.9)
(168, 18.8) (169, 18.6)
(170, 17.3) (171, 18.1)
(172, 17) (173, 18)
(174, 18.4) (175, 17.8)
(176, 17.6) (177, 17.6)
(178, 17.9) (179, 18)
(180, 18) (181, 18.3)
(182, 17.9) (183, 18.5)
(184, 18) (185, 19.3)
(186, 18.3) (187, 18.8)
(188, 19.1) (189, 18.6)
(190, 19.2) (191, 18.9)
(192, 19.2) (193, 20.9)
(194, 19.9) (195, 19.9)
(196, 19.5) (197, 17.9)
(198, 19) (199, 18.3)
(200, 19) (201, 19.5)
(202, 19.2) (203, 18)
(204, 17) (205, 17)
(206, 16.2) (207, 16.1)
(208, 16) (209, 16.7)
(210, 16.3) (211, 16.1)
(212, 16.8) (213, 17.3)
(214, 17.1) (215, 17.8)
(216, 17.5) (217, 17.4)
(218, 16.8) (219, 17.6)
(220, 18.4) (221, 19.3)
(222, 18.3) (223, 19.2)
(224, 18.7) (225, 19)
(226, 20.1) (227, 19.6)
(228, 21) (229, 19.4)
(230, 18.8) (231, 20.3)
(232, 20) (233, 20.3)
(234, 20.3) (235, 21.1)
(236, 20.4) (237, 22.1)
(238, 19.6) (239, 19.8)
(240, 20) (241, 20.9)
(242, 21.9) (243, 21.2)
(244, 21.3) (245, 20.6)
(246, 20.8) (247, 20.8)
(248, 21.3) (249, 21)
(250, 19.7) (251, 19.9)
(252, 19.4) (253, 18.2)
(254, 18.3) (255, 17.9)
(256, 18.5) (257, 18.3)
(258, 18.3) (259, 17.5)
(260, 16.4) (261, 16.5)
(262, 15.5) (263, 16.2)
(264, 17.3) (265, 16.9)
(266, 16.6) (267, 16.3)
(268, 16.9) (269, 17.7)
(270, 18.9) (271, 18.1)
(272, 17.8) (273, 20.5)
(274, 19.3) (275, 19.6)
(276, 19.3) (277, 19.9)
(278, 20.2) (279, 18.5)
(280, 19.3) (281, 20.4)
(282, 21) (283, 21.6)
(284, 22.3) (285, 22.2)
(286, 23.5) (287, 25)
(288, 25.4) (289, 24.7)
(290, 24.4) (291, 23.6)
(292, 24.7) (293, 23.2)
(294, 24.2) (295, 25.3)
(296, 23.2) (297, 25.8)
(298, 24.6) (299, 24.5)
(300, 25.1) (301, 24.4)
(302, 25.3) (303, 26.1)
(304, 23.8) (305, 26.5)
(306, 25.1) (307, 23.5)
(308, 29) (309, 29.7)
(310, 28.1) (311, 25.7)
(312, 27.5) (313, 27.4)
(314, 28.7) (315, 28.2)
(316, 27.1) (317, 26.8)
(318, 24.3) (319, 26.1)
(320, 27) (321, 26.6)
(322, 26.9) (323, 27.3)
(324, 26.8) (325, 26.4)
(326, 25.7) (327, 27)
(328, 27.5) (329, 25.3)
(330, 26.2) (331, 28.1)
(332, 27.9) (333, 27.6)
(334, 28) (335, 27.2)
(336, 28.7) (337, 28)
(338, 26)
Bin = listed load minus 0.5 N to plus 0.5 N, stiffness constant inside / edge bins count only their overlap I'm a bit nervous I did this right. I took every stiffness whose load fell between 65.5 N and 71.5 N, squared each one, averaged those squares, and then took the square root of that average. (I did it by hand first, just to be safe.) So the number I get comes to 24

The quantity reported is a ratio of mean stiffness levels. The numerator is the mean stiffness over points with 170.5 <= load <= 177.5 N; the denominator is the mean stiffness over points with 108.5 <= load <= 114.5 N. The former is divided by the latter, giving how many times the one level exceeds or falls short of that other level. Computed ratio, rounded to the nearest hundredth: 1.48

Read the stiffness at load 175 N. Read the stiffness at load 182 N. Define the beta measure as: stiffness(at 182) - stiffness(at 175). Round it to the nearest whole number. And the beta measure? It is 0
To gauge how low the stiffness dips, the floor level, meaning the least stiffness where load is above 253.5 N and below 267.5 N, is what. 15.5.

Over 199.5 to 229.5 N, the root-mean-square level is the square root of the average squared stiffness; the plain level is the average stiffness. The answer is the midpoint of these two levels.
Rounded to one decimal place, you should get 18.0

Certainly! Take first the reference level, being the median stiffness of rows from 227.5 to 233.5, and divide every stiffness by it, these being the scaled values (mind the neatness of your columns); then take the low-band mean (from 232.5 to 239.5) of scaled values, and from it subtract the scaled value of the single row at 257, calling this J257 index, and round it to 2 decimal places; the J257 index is 0.11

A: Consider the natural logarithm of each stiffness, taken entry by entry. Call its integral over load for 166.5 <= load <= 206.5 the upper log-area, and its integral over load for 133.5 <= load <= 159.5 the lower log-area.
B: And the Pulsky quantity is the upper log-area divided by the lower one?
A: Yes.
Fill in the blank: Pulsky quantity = 1.5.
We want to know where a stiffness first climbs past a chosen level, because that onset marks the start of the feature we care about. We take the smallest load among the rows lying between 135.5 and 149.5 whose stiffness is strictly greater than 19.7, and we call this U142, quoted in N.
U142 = 140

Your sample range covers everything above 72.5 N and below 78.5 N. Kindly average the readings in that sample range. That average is 22.3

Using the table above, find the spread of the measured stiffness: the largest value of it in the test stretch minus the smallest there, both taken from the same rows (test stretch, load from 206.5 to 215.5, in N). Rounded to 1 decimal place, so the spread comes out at 1.8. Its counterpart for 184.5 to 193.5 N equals 2.6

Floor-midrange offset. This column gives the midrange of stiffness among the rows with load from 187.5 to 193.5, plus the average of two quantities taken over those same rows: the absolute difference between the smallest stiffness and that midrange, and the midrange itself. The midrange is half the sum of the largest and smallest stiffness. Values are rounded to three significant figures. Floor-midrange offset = 30.2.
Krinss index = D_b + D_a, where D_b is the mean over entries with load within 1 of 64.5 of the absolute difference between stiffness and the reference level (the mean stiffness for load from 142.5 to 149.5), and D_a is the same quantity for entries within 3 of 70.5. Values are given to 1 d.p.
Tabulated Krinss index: 8.4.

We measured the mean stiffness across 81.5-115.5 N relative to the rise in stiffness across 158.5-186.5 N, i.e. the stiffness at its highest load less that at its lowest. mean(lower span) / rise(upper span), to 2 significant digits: -27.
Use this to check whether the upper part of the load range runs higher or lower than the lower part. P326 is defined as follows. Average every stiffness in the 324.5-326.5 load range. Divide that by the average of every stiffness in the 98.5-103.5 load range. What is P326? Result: 1.75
